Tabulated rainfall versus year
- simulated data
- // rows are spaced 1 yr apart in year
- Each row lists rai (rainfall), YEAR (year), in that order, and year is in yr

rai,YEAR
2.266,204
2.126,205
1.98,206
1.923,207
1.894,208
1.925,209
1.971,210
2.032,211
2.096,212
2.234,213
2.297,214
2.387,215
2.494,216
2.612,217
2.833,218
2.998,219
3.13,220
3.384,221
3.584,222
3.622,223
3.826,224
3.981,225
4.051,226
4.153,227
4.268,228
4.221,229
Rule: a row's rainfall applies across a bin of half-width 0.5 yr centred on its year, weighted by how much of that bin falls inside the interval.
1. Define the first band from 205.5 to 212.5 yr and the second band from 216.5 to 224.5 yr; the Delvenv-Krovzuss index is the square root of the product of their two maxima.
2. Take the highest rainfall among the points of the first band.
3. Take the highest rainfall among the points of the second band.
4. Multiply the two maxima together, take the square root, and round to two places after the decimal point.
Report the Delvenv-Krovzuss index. 2.83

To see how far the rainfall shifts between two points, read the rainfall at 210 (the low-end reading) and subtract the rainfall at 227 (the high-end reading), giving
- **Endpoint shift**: -2.18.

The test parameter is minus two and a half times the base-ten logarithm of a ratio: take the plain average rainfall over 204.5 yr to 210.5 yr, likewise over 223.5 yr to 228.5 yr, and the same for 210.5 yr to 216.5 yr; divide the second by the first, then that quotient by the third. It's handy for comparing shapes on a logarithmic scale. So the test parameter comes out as 0.100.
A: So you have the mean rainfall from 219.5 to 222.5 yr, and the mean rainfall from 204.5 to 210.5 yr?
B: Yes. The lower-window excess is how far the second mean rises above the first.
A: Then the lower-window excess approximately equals -1.4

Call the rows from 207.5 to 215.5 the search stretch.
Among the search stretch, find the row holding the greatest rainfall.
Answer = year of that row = 215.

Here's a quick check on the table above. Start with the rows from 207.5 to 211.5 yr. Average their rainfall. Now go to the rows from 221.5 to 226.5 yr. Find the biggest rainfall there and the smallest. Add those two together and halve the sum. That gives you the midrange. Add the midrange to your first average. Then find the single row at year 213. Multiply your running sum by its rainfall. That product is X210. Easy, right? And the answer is 12.9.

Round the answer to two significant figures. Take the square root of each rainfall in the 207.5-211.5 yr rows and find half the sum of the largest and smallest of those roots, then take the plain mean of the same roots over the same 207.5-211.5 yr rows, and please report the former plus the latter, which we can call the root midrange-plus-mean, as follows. 2.8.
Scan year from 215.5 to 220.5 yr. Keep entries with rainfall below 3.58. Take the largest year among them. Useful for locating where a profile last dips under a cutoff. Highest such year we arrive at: 220 yr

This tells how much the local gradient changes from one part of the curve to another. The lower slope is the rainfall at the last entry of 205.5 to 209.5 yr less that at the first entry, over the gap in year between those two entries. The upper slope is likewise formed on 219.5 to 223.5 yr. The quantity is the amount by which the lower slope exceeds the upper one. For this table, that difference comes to -0.18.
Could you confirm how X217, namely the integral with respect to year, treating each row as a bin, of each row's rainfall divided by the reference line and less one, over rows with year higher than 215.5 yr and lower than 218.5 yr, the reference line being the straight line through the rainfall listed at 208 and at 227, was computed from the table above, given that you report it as -0.32 yr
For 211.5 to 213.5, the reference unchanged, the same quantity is -0.22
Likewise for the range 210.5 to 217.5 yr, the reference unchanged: -0.80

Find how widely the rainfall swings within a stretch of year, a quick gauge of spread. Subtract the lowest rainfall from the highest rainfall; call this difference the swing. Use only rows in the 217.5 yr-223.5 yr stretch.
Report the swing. 0.79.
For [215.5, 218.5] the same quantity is 0.34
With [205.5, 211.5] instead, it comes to 0.14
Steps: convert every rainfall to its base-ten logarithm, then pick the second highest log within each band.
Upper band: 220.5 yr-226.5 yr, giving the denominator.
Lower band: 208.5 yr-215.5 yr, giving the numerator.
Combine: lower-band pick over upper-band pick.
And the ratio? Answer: 0.60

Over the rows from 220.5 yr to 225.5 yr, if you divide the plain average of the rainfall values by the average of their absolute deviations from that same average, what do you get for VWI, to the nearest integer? 21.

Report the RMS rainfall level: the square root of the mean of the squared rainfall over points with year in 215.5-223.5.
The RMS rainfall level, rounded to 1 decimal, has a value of 3.1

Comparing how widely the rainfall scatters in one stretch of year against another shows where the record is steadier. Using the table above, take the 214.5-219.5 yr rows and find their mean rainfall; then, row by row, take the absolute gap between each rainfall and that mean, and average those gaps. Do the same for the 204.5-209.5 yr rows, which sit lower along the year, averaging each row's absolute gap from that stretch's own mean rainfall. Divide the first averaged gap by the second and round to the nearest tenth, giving 3.0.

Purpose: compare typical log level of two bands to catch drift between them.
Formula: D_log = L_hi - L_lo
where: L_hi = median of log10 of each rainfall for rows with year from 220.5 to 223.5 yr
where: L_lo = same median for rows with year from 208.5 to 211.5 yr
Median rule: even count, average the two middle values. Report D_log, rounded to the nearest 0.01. 0.26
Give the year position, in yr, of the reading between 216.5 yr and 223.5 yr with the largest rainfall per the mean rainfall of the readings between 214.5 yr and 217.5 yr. 223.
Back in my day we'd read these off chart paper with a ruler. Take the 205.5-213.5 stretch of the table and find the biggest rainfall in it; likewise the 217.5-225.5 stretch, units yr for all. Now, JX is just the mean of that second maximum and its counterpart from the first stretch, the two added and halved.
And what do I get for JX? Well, 3.11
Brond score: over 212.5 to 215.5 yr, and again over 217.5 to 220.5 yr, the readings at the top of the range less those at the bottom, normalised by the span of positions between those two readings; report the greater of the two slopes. 0.15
